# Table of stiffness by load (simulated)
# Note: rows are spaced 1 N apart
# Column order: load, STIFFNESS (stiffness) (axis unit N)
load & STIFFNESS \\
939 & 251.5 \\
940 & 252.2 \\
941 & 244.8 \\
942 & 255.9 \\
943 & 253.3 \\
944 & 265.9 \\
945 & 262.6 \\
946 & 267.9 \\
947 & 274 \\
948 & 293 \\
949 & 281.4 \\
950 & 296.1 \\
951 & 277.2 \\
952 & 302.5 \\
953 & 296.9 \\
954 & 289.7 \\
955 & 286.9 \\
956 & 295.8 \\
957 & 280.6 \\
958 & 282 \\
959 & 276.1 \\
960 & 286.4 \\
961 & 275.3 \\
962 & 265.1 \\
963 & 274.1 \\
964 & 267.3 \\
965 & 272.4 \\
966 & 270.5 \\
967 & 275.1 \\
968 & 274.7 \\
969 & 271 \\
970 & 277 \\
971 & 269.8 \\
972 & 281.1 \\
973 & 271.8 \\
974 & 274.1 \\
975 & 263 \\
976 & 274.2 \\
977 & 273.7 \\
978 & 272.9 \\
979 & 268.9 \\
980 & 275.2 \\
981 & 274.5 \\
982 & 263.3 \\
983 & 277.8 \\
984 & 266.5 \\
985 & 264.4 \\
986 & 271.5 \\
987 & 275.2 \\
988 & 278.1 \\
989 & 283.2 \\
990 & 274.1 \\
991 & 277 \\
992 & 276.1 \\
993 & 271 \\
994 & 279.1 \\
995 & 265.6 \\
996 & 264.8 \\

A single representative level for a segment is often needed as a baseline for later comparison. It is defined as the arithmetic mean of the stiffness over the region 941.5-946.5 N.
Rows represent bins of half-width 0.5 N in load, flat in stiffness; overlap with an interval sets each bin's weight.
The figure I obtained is 261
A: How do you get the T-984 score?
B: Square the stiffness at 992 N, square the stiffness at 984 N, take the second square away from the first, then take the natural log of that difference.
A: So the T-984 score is 8.6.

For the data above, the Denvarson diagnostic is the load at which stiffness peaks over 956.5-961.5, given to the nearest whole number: 960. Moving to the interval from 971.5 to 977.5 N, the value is 972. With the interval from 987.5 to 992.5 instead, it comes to 989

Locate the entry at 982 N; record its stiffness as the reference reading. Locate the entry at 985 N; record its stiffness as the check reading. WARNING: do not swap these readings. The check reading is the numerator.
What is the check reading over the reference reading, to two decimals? 1.00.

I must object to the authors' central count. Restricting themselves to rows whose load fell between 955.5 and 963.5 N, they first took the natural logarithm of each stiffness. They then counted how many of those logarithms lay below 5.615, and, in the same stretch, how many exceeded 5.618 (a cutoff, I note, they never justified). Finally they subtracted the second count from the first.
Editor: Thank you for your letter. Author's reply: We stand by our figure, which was -3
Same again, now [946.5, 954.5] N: -6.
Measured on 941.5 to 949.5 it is 4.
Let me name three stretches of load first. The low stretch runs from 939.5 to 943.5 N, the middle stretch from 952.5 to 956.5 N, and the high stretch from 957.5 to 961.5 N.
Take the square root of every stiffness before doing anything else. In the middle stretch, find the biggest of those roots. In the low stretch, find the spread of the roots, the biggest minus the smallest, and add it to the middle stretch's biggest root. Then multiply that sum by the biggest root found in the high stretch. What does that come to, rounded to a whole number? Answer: 298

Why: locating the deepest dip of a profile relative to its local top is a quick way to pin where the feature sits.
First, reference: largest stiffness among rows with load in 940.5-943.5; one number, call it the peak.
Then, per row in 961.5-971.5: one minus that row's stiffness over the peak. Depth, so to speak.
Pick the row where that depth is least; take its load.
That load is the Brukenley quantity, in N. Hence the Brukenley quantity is 970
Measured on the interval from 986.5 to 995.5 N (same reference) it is 989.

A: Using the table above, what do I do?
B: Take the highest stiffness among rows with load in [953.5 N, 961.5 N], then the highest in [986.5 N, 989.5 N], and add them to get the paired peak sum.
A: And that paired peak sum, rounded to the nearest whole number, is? 579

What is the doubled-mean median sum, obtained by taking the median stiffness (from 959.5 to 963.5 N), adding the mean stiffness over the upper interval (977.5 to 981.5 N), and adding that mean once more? 820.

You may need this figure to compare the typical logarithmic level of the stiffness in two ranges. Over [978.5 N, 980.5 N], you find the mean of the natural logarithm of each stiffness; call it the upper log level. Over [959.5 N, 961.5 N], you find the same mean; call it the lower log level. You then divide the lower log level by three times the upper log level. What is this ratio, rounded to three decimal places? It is 0.335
